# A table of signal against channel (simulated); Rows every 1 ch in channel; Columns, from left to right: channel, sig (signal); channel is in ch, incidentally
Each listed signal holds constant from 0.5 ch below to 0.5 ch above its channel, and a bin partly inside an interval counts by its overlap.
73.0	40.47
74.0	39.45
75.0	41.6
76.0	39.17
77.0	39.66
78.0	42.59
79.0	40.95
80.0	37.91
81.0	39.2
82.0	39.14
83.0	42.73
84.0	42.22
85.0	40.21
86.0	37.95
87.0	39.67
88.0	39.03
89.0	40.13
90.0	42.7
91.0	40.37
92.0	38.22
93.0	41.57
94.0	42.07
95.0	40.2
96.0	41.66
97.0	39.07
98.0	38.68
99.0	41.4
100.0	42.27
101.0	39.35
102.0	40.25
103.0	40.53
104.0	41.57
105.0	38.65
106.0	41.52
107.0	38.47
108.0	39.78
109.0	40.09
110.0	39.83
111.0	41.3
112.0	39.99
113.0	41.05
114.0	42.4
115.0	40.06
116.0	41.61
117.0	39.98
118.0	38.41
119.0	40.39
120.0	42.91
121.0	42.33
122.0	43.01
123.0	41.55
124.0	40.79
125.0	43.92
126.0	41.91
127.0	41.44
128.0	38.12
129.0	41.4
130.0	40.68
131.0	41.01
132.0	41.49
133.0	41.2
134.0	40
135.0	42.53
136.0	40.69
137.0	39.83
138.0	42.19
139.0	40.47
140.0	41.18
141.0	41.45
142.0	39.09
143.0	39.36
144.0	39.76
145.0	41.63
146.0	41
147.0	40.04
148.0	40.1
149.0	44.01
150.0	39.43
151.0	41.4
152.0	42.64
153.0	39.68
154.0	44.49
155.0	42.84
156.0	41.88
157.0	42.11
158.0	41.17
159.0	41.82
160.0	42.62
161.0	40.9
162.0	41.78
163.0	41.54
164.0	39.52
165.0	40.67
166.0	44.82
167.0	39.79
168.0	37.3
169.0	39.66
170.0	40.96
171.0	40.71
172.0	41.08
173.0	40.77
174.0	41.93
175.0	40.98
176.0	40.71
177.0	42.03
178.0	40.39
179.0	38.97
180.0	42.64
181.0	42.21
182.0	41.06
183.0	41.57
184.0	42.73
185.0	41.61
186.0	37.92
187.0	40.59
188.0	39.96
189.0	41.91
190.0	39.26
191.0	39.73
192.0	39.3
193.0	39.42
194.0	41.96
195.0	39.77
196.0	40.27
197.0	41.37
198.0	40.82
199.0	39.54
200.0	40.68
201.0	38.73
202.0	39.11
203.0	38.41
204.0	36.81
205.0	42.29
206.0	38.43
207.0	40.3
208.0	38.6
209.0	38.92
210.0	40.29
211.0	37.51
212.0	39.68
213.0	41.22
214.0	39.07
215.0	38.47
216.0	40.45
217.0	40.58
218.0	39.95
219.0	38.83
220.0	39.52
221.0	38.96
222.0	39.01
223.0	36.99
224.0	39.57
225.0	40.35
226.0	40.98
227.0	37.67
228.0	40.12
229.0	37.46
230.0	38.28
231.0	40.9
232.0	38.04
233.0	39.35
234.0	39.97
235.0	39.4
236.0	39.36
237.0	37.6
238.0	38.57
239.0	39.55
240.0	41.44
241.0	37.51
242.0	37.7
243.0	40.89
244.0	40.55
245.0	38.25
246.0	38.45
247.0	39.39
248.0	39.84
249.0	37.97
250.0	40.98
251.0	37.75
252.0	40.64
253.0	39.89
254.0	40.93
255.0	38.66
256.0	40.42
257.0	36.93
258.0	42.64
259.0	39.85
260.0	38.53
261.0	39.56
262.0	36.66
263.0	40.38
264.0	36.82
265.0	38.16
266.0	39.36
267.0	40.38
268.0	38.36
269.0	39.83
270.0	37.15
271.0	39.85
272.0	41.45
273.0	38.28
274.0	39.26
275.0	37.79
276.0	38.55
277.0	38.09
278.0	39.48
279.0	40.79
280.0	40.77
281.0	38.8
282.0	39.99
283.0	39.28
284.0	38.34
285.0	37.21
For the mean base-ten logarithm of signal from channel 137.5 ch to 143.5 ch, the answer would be 1.61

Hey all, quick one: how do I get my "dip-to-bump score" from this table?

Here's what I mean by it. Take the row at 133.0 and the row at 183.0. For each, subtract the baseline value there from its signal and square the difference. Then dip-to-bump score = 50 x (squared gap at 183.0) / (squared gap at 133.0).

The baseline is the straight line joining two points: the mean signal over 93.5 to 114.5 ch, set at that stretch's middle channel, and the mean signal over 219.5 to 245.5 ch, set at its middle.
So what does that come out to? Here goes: 175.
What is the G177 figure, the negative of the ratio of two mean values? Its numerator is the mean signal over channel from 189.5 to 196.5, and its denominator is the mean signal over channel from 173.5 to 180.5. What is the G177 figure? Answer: -0.97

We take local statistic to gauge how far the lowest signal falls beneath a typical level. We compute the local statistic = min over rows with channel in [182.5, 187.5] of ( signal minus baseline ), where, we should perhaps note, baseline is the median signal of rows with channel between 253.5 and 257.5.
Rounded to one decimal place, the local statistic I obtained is -1.6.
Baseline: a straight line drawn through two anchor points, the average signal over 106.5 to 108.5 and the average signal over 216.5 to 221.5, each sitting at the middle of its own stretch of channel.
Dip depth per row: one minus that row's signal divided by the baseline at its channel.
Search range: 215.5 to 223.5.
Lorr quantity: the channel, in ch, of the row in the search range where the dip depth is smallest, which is 217.0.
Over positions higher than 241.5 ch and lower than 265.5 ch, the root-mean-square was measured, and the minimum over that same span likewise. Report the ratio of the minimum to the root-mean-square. 0.933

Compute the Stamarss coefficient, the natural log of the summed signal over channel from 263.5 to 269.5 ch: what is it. 5.45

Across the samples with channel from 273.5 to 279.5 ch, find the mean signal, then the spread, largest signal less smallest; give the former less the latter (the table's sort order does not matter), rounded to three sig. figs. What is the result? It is 36.0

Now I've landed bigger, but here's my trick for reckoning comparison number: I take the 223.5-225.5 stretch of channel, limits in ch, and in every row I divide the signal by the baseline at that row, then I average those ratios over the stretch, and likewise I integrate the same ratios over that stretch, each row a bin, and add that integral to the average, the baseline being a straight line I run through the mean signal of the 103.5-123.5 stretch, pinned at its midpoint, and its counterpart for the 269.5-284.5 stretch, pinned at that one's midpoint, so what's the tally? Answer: 3.02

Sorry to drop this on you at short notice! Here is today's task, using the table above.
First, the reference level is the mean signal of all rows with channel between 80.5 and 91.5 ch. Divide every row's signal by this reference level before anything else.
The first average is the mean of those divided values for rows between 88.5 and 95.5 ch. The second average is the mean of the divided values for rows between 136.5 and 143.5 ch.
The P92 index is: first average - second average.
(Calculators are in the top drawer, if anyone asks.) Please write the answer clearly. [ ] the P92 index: 0.01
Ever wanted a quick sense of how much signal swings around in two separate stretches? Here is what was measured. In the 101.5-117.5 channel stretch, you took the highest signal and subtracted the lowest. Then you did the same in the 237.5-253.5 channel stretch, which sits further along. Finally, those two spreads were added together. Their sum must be 7.9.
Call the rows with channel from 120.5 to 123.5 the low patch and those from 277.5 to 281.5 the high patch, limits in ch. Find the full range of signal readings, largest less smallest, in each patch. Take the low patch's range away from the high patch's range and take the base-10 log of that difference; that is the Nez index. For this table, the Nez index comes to -0.3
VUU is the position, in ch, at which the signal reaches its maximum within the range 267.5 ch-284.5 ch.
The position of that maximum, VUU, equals 272.0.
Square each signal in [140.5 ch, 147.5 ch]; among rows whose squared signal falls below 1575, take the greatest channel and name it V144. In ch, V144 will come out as 143.0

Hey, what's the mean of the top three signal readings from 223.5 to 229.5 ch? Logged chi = 40.5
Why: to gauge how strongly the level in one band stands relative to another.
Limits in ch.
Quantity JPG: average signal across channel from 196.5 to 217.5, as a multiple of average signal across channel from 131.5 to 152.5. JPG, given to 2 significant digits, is 0.97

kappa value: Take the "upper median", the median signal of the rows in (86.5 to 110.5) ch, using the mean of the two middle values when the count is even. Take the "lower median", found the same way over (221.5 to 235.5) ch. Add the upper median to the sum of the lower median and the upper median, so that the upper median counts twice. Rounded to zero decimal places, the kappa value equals 120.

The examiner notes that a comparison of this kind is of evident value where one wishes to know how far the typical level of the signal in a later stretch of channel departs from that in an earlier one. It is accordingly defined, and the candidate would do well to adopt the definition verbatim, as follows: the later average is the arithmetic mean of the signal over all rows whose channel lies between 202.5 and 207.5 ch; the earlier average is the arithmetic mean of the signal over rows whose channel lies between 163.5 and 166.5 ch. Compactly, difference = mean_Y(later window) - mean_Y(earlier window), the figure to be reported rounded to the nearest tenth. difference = -2.4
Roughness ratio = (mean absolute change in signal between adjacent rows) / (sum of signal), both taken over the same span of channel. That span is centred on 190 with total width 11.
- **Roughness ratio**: 0.0039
